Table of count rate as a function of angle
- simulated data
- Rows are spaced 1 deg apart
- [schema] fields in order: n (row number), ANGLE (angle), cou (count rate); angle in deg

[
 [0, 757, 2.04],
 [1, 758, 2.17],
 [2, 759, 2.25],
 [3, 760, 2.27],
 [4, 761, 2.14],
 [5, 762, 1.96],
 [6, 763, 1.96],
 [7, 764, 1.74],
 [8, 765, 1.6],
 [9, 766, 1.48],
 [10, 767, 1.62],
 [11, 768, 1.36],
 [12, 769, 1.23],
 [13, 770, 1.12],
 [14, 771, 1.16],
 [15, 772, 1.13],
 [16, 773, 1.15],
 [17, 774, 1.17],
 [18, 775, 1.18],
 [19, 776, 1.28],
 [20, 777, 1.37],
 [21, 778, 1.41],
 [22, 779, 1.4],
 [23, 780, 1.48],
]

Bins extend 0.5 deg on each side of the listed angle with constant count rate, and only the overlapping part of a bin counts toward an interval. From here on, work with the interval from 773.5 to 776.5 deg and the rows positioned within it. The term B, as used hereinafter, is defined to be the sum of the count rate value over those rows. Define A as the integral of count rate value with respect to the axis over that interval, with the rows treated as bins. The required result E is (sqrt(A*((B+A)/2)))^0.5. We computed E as 1.9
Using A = 3.6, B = 3.6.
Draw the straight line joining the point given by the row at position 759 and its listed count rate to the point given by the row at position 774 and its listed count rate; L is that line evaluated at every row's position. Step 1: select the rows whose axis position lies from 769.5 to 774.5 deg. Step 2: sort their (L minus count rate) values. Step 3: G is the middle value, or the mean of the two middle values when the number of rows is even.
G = 0.18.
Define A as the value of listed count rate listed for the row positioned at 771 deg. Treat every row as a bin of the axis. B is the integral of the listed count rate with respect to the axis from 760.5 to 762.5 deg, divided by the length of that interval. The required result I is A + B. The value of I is 3.21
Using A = 1.16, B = 2.05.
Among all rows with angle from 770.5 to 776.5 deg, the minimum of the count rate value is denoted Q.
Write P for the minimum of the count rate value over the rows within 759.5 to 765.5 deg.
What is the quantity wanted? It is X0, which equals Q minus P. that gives -0.5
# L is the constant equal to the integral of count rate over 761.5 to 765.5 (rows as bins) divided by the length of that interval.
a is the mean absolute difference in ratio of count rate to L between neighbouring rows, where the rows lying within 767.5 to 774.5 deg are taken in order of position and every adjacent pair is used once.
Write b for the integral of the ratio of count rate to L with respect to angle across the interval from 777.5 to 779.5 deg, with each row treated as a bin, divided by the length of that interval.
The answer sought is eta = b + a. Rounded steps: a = 0.032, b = 0.77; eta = 0.81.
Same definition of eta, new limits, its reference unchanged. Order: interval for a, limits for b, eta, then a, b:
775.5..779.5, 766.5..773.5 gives 0.72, 0.026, 0.69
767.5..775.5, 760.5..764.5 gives 1.10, 0.028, 1.07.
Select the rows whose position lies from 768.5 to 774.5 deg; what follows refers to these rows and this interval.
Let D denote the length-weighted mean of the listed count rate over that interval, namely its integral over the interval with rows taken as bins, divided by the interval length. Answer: 1.2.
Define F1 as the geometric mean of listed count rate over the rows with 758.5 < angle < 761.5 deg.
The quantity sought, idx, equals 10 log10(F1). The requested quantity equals 3.5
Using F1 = 2.2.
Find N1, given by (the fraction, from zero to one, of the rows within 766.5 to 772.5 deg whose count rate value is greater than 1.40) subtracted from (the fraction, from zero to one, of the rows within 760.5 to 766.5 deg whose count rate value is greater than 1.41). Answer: 0.83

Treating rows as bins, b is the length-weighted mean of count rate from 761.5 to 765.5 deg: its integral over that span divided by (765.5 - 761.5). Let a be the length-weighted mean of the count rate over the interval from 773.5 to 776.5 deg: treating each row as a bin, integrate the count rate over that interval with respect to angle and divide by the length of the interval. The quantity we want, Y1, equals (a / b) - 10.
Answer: -9.3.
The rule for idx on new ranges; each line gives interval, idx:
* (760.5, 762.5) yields 3.1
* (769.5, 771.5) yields 0.6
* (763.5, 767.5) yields 2.1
